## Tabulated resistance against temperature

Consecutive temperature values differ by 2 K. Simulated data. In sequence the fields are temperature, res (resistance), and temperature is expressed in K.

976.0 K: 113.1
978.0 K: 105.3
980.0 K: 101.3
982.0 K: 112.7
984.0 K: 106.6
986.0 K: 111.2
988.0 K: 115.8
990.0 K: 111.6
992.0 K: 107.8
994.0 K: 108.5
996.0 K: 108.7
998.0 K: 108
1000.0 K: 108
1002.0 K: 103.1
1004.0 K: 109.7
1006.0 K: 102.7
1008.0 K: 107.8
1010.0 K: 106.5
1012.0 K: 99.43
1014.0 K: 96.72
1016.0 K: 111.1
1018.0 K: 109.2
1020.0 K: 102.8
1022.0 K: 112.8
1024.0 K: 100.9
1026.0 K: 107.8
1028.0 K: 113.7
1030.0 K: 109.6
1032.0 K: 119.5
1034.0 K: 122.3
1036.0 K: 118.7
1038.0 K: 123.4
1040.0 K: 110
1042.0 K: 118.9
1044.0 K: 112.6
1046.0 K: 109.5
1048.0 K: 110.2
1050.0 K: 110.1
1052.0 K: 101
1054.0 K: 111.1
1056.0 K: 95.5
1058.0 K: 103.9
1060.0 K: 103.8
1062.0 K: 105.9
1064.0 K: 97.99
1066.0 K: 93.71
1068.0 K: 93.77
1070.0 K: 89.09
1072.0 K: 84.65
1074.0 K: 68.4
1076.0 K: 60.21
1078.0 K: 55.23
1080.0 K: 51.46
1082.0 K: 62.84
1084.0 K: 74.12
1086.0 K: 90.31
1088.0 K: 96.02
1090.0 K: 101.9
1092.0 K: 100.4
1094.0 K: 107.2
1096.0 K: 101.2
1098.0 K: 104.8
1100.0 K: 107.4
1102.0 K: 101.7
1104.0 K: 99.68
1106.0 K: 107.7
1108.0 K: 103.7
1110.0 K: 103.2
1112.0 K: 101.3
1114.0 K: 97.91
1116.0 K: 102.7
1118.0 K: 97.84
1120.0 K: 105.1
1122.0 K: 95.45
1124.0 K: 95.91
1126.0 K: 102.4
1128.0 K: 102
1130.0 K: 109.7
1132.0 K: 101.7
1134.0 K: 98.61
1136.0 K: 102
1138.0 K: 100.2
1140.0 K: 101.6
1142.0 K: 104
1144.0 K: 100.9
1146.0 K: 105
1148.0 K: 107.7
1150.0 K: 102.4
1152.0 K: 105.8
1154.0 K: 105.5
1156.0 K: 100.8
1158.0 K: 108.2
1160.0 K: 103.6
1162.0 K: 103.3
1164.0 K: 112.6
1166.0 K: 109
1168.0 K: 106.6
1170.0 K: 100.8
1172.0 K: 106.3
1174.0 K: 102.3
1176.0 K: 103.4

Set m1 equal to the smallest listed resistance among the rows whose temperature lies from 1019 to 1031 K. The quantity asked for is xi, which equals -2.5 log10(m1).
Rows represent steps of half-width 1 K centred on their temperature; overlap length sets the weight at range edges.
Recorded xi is -5.01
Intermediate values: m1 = 100.9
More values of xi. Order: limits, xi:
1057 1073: -4.82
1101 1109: -5.00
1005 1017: -4.96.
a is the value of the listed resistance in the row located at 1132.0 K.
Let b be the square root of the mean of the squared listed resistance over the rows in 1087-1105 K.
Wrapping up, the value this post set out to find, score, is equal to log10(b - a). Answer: -0.2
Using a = 101.7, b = 102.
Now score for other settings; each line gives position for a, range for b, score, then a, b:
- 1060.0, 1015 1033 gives 0.8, 103.8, 110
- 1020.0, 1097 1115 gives -0.5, 102.8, 103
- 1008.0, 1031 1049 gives 0.9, 107.8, 116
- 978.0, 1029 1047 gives 1.0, 105.3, 116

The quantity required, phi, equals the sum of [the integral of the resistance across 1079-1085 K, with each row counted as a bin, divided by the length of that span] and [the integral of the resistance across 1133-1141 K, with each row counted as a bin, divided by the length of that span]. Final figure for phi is 163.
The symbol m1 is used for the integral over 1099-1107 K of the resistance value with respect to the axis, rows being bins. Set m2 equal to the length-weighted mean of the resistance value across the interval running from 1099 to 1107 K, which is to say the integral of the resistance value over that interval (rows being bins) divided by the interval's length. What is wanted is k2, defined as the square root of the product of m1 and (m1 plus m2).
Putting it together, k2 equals 883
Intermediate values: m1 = 833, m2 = 104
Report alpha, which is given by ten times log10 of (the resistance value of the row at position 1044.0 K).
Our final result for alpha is 20.5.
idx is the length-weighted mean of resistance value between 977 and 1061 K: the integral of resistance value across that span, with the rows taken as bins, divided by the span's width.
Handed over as 109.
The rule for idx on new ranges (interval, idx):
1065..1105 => 87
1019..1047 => 113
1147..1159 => 105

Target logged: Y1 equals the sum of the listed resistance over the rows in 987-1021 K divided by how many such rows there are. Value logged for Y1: 107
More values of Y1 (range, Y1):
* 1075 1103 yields 87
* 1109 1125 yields 100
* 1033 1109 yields 98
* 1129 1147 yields 103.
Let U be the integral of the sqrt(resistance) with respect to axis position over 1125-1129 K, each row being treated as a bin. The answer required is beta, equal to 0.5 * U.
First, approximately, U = 40.4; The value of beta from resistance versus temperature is 20.2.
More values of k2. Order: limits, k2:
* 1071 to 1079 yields 570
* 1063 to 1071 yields 795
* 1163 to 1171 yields 910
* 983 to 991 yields 944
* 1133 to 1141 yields 854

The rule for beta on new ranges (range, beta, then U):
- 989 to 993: 20.9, 41.9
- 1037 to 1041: 21.6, 43.2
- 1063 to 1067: 19.6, 39.2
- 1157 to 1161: 20.6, 41.2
